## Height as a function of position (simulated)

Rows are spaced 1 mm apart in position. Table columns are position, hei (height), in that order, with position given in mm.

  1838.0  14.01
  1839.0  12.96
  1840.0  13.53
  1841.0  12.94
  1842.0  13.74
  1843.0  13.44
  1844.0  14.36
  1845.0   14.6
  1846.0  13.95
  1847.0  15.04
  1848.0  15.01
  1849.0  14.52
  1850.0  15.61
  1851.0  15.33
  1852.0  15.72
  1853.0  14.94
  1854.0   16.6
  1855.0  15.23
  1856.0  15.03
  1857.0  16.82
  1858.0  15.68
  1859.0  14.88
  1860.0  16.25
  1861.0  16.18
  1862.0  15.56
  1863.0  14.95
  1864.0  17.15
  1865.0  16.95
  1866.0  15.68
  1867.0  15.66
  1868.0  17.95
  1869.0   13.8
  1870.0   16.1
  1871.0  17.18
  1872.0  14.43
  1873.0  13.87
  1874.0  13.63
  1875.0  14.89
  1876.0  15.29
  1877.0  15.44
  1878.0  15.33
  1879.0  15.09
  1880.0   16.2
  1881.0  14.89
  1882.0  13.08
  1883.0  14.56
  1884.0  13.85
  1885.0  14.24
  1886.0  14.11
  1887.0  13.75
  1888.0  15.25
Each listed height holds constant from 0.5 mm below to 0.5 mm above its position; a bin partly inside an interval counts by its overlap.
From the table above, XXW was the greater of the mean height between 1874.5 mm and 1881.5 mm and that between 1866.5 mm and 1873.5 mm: 15.57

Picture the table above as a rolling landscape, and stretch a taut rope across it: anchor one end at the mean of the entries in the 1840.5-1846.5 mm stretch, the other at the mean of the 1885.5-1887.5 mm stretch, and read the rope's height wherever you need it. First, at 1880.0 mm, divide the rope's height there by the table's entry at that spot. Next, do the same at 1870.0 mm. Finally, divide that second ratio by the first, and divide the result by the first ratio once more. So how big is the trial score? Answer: 1.17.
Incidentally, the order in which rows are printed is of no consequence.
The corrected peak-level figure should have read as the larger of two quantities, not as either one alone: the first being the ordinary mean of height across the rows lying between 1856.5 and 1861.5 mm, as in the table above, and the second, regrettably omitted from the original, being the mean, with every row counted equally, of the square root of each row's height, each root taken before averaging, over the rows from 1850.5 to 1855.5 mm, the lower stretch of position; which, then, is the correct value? 16.0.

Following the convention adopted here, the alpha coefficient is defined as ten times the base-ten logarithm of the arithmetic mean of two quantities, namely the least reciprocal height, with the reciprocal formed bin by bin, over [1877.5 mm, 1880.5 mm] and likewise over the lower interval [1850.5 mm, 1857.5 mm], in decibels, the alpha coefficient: -12.2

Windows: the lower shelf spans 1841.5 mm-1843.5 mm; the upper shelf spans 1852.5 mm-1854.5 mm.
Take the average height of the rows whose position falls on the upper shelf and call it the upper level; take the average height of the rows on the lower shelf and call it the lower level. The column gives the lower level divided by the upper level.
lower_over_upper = 0.86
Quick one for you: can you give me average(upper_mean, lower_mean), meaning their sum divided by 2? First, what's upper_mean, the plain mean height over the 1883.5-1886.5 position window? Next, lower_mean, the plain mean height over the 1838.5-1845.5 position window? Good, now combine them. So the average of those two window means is 13.9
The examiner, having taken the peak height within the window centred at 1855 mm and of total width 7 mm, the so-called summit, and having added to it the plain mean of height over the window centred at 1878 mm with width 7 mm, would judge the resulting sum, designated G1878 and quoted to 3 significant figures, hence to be 32.1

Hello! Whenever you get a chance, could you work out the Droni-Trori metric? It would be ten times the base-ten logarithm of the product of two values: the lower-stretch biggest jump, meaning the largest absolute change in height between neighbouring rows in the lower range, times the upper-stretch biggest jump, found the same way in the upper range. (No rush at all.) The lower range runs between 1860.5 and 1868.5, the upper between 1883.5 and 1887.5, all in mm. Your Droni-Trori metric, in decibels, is 0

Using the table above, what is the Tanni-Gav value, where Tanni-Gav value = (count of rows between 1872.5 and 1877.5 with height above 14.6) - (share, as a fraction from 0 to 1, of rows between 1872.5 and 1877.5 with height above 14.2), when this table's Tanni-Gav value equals 2.4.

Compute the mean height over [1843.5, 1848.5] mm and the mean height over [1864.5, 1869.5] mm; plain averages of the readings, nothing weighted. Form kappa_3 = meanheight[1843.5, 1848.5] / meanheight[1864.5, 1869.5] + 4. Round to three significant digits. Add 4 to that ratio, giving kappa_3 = 4.91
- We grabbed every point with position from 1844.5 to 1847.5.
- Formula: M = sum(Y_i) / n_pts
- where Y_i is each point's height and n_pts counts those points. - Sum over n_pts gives 14.5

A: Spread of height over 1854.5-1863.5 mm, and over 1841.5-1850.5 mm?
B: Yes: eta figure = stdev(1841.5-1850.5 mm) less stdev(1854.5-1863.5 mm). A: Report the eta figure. 0.0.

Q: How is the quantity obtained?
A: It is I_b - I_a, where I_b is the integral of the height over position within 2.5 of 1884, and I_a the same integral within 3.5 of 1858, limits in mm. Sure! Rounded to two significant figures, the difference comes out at -40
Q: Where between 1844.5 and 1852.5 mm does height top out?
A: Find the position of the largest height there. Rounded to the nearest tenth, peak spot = 1852.0 mm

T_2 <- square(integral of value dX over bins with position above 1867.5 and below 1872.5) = 6314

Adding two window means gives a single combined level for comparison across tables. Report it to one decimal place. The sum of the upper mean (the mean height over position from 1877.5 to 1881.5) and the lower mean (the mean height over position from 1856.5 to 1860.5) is 31.3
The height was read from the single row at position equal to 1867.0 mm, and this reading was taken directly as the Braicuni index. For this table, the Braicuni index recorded 15.66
